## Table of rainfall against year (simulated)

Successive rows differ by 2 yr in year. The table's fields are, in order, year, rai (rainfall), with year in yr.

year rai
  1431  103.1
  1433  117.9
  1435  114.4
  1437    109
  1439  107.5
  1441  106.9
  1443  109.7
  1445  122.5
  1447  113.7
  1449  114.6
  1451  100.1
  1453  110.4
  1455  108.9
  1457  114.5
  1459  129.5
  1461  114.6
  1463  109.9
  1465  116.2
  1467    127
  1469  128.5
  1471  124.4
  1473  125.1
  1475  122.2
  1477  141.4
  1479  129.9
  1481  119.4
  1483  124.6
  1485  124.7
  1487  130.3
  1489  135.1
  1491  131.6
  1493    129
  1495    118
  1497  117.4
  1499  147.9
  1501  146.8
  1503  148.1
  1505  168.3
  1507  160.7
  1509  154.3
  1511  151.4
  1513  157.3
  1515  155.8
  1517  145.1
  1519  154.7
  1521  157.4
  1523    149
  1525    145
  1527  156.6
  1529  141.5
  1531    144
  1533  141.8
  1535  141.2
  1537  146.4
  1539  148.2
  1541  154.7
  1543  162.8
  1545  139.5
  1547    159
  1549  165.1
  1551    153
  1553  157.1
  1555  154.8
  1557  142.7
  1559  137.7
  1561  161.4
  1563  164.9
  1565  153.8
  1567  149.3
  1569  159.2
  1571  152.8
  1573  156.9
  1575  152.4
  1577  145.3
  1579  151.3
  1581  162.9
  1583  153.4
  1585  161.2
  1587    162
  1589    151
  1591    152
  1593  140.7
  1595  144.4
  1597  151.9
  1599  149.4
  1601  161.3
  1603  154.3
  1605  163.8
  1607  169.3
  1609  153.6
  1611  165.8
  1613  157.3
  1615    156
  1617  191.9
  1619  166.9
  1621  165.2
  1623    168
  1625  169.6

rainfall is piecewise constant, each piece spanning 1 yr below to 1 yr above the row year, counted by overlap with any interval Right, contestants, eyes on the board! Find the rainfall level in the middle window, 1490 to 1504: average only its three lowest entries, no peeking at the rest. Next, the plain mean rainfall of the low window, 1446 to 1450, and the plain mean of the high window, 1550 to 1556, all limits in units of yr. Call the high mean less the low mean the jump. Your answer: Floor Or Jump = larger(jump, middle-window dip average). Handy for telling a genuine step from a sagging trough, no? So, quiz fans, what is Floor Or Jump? 121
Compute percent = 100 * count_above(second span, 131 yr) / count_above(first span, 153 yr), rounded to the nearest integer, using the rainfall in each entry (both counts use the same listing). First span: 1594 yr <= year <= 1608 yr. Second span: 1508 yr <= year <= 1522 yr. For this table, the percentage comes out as 175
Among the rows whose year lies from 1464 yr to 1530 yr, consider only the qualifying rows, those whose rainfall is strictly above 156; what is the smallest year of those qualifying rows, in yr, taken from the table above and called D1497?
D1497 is 1505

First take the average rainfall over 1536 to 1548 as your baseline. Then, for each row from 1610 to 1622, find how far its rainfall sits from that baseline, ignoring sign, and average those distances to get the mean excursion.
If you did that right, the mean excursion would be 15.4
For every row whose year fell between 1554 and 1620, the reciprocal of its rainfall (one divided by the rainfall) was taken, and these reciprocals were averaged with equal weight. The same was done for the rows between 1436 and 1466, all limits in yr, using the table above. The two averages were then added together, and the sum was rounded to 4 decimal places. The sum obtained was 0.0153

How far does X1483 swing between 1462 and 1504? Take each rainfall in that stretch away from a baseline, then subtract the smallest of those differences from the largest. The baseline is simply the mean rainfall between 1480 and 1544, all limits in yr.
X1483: 38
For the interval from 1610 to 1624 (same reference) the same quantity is 36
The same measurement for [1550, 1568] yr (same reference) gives 27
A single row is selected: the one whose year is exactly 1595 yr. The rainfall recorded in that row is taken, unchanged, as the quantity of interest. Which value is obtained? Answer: 144.4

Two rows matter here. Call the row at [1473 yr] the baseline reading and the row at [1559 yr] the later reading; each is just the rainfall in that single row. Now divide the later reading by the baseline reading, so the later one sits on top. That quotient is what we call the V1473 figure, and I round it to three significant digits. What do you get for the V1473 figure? 1.10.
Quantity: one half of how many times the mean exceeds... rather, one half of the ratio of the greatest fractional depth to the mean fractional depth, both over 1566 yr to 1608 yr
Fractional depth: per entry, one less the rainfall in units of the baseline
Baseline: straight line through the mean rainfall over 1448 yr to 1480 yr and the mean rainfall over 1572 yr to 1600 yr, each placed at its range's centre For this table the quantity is -3.8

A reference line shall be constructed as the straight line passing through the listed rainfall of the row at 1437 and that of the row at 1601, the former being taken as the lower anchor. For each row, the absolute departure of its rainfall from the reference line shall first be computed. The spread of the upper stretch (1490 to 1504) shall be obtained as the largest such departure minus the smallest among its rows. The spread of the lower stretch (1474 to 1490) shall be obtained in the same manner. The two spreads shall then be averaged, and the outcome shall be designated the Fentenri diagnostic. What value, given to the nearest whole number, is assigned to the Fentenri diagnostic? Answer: 18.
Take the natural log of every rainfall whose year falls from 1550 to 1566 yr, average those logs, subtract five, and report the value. 0.030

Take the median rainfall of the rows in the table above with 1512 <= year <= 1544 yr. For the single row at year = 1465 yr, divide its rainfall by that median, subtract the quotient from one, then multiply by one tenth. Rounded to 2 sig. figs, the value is 0.022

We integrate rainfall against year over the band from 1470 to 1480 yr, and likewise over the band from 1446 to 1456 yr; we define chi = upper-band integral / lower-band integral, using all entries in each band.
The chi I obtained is 1.17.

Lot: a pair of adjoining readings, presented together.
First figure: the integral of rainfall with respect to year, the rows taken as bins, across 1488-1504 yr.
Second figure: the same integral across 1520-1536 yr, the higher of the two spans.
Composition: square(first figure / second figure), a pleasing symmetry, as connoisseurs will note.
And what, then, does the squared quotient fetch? 0.83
